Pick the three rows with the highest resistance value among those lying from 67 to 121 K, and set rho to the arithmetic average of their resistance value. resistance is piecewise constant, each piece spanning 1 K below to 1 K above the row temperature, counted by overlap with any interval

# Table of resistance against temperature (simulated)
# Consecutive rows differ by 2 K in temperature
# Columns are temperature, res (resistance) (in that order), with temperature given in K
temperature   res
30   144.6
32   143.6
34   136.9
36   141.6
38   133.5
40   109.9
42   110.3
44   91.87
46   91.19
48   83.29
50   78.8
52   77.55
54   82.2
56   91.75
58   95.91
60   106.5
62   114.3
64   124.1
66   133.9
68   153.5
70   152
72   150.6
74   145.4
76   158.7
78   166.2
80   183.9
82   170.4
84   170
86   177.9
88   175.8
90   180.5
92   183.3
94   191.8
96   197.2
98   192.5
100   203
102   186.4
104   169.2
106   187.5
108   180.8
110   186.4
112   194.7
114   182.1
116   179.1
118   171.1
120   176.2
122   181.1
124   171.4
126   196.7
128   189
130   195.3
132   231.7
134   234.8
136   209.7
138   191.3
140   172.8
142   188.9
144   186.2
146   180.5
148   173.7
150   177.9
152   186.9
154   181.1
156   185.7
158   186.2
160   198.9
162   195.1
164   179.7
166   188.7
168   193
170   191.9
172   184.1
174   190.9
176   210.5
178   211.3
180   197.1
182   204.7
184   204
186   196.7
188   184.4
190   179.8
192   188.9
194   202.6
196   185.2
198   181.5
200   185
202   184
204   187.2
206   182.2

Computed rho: 198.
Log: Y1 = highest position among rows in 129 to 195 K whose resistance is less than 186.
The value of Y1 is 190 K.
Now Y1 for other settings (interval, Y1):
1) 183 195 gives 190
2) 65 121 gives 120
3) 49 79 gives 78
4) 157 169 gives 164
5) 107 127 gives 124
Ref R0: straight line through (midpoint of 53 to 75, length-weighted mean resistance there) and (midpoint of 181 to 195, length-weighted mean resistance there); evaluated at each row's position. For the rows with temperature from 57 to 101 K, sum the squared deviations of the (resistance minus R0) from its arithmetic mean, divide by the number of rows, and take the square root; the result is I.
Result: 23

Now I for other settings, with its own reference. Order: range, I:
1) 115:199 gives 19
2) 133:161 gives 18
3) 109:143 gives 17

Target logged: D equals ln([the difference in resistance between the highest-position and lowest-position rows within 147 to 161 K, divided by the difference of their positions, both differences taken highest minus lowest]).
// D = 0.7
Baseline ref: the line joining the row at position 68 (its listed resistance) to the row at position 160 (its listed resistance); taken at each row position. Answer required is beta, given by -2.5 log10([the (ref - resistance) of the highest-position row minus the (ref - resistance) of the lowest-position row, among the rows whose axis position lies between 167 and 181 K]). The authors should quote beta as -0.65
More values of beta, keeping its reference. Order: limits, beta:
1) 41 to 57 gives -3.51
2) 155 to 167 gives -0.72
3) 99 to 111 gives -3.33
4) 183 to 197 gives -3.48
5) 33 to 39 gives -1.83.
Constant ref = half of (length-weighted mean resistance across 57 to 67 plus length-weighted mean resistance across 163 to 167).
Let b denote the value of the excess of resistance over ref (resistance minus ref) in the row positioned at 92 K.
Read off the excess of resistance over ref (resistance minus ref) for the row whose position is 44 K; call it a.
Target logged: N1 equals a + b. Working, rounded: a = -58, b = 34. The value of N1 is -24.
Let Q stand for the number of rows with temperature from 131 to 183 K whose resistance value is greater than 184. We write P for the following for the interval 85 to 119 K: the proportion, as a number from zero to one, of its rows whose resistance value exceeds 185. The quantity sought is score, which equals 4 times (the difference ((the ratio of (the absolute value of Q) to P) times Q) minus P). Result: 3398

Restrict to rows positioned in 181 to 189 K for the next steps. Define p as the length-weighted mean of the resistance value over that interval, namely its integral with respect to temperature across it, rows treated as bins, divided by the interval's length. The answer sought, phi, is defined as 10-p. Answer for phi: -187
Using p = 197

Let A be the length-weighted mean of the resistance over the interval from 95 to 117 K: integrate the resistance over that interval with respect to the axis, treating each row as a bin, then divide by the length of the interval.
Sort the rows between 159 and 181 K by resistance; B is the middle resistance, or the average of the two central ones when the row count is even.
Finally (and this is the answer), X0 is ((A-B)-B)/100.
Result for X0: -2.0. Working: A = 187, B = 193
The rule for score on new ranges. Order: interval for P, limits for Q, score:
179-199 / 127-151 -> 363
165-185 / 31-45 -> -4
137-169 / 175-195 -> 516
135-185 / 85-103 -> 136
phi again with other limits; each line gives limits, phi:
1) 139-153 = -171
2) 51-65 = -89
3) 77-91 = -165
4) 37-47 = -97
